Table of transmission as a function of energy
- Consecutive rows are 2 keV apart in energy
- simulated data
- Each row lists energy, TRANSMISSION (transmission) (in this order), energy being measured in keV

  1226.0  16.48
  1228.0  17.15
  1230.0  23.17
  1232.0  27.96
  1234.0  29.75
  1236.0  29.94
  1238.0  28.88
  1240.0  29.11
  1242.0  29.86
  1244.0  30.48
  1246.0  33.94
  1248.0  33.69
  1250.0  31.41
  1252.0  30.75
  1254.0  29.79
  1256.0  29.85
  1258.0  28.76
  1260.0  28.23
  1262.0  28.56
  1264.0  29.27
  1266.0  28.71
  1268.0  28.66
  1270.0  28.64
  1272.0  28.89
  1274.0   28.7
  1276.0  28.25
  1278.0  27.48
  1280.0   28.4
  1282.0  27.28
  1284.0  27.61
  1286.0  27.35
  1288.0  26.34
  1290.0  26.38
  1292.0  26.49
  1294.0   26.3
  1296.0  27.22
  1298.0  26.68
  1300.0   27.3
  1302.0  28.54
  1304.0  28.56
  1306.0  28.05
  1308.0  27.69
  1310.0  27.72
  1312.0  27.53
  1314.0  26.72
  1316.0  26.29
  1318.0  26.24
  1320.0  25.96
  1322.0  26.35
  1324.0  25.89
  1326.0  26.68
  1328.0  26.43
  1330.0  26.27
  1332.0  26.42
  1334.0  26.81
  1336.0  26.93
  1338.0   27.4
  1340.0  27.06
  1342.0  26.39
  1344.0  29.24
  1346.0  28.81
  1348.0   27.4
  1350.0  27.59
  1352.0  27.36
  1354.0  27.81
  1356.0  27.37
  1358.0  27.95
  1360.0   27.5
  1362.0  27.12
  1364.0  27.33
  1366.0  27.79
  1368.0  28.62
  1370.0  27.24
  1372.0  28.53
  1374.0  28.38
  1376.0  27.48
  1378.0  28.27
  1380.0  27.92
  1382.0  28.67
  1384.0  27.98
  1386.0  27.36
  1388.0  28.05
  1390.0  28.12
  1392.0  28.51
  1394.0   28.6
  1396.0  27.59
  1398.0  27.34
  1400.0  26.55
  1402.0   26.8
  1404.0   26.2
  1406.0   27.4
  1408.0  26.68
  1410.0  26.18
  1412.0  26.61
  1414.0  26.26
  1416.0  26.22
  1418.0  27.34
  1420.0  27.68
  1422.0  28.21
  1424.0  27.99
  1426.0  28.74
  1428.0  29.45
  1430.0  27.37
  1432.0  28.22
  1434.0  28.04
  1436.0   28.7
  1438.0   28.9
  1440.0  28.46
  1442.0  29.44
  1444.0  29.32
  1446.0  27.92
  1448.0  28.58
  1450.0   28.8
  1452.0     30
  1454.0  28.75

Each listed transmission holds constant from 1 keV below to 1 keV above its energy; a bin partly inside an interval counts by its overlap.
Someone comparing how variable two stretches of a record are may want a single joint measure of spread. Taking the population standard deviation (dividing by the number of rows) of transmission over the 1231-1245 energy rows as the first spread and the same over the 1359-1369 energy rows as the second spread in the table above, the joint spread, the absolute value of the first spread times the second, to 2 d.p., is 0.41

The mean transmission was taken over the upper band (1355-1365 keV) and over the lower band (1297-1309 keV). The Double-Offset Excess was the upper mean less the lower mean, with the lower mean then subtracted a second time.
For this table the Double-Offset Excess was -28.2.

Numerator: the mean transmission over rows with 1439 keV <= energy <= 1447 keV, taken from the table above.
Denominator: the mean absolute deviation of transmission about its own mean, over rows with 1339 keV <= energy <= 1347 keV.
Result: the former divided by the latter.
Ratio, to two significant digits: 25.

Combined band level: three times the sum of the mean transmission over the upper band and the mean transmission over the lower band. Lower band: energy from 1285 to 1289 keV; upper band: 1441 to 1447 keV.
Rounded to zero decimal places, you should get 167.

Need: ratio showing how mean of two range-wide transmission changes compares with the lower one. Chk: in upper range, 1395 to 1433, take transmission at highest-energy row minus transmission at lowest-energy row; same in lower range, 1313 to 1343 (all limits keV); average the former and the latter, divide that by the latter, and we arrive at -0.45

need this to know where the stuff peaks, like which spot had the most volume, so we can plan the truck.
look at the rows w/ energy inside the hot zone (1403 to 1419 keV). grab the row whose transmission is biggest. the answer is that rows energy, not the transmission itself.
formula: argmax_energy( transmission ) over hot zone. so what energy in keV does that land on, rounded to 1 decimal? 1406.0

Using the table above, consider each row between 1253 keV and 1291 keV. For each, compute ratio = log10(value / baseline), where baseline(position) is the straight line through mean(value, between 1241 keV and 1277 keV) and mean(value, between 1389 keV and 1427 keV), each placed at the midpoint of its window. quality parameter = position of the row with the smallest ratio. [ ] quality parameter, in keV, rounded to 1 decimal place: 1288.0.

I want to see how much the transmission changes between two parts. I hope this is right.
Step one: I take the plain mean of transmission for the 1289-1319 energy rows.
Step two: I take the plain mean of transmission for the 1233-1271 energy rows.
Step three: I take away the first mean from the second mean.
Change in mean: 2.7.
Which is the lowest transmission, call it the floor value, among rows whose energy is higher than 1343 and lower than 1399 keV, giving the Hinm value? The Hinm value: 27.12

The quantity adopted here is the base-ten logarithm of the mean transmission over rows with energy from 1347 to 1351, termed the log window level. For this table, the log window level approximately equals 1.44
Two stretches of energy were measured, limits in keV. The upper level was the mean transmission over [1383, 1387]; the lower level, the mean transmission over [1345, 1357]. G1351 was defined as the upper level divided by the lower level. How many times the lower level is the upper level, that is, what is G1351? 1.00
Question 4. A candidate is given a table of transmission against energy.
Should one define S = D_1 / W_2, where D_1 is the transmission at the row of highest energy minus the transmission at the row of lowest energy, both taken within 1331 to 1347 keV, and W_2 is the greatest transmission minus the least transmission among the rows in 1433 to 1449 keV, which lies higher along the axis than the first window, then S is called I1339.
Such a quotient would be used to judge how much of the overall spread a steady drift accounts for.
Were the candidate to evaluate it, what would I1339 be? 1.6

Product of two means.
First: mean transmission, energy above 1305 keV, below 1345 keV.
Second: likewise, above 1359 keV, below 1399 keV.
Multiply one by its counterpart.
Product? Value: 751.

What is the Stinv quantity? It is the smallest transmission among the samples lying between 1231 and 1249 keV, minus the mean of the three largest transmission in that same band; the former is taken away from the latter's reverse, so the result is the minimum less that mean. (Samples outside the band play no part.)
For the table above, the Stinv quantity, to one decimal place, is -4.7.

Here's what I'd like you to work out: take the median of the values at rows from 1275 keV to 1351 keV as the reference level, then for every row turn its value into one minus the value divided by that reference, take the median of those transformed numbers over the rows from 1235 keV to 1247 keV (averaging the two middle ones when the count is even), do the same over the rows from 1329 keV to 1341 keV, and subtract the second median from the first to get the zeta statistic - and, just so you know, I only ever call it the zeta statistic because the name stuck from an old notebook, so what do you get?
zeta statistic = -0.11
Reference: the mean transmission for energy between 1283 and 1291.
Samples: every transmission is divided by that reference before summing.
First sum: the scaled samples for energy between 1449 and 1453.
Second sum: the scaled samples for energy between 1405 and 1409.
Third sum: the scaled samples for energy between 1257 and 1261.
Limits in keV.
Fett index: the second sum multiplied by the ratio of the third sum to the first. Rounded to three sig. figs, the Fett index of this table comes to 1.95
